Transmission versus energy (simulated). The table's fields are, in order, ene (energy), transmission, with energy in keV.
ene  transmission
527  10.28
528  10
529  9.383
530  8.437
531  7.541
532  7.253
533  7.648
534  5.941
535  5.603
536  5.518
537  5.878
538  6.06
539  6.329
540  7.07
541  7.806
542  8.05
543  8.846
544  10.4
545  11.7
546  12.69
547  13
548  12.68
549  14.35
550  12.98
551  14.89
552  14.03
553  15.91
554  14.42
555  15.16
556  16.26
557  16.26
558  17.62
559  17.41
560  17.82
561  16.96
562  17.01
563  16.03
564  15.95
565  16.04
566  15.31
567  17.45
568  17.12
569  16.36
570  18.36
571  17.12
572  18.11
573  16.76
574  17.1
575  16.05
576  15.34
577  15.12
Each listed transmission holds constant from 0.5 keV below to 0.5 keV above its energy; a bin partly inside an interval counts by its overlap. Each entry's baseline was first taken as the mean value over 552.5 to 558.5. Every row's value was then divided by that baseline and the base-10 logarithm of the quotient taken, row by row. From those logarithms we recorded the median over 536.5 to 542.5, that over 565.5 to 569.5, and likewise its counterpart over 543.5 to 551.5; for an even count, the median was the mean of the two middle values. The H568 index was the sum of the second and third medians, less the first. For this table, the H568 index 0.304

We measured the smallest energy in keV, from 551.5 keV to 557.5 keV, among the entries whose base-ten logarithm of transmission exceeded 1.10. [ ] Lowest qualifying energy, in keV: 552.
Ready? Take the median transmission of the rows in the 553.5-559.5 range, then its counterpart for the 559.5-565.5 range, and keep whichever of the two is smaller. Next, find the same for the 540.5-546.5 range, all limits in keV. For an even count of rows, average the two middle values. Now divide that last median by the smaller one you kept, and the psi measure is 0.59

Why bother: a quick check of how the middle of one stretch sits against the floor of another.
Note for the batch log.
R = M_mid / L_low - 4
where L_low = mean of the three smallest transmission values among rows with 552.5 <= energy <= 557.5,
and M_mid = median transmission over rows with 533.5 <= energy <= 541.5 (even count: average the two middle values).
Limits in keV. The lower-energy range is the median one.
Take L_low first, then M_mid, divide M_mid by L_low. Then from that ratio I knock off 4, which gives -3.60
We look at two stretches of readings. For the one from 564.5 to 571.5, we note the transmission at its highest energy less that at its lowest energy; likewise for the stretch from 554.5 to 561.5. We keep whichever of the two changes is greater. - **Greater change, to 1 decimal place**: 1.8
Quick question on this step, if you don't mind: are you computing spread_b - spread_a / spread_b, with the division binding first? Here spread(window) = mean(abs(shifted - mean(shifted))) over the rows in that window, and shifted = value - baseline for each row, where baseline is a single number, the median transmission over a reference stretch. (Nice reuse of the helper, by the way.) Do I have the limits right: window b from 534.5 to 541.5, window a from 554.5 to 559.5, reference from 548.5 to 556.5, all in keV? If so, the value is -0.58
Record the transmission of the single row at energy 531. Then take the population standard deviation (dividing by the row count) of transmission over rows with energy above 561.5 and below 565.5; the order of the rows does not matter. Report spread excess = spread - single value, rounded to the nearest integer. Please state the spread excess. -7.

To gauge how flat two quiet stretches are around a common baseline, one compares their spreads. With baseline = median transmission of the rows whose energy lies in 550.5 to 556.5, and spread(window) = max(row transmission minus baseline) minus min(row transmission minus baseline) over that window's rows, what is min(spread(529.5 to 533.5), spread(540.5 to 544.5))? 1.2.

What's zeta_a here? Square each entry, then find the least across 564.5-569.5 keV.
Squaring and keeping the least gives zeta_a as 234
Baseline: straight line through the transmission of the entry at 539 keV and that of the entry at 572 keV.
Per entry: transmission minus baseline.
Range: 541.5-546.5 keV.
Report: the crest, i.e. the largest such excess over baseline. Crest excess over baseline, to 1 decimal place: 3.9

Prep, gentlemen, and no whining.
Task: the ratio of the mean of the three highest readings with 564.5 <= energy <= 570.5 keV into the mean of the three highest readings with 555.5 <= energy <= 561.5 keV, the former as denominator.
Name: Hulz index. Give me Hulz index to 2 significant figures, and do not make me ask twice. 1.0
